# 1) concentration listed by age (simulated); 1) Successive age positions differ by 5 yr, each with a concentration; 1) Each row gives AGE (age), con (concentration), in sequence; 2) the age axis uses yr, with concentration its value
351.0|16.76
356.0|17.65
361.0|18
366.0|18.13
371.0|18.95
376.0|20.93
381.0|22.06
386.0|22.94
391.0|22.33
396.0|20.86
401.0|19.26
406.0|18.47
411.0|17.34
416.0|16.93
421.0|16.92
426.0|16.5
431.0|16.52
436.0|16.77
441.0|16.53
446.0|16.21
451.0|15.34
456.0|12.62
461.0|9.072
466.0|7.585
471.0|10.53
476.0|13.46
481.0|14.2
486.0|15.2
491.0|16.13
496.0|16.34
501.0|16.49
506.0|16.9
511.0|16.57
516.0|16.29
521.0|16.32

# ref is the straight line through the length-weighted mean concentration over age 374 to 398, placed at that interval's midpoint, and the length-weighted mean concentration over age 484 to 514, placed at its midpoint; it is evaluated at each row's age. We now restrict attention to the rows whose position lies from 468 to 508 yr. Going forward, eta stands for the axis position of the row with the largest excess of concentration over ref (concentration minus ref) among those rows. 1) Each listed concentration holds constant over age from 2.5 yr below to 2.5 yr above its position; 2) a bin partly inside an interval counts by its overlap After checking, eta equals 506.0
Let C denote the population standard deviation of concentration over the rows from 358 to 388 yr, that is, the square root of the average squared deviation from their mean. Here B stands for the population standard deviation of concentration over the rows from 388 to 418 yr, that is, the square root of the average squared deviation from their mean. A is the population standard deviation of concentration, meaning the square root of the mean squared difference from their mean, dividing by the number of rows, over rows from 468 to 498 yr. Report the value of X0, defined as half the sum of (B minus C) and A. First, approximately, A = 2.0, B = 1.9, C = 1.9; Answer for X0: 0.97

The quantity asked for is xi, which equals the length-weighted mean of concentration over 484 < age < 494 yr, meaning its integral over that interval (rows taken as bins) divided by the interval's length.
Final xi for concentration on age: 15.7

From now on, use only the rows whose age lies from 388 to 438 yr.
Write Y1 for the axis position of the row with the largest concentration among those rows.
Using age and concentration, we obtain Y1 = 391.0 yr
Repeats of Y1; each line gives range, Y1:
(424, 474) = 436.0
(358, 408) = 386.0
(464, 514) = 506.0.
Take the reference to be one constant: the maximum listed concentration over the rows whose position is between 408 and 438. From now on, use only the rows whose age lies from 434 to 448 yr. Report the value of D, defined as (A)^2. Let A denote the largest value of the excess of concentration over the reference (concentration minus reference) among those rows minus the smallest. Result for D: 0.3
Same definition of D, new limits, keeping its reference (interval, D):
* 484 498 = 1.3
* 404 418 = 2.4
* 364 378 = 7.8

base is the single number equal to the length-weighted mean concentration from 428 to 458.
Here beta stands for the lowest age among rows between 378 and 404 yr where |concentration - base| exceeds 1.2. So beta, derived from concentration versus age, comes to 381.0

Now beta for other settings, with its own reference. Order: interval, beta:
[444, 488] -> 456.0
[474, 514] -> 476.0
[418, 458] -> 456.0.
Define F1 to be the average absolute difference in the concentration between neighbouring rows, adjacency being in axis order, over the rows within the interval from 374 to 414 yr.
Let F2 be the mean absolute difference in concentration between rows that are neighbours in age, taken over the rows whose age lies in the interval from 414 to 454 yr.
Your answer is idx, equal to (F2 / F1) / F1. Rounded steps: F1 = 1.09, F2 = 0.3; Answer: 0.3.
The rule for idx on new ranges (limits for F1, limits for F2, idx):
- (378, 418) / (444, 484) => 2.2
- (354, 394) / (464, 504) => 1.8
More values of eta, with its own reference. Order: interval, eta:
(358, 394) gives 386.0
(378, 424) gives 386.0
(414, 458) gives 441.0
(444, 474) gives 446.0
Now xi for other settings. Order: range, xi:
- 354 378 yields 18.7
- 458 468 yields 8.6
